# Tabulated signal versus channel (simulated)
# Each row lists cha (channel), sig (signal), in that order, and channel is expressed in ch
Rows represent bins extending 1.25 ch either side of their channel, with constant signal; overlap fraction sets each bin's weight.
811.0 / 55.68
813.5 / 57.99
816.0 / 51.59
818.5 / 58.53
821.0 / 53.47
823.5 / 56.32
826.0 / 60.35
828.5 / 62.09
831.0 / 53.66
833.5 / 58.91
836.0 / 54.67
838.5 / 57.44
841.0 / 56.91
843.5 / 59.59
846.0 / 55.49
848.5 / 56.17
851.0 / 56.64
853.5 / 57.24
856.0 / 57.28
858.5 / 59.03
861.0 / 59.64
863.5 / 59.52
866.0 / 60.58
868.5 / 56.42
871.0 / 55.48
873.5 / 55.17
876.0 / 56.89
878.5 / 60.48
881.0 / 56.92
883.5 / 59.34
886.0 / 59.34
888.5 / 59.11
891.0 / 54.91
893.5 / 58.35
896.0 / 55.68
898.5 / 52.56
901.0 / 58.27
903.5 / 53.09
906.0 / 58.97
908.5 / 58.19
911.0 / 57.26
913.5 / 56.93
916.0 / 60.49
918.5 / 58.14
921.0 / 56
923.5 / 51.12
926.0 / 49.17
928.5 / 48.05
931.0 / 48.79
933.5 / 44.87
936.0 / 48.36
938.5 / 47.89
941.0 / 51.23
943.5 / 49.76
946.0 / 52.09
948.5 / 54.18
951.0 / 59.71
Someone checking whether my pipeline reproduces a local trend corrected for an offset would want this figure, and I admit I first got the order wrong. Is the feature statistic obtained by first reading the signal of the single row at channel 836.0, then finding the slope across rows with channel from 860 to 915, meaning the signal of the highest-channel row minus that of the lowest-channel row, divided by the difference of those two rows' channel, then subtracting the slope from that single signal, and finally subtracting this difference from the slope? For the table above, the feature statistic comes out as -55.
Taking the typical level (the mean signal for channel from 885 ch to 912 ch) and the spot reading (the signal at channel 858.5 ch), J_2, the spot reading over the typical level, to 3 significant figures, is 1.04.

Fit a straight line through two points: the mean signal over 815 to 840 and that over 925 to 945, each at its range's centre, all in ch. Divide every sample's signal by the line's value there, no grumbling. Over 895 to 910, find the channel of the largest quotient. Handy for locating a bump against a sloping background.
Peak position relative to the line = 906.0 ch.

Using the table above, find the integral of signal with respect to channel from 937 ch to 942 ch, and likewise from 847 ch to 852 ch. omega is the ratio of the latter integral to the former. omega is 1.14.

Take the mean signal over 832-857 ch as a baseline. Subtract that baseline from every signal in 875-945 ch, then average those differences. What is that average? -2.4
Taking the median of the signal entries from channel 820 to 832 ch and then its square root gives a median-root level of 7.50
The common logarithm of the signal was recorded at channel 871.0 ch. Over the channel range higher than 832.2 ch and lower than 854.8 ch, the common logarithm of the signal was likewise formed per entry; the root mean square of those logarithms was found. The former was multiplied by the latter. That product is 3.06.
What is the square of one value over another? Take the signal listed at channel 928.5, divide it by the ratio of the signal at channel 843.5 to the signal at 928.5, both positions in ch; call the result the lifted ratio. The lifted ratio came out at 39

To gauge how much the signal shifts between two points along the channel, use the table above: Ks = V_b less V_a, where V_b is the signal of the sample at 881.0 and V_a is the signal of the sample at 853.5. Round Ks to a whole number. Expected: 0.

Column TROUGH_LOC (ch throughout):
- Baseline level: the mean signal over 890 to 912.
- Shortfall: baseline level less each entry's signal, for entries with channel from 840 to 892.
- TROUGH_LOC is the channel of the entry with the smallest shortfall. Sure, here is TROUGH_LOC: 866.0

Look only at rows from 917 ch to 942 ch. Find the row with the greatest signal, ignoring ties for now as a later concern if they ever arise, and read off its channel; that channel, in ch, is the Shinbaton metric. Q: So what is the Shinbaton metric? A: 918.5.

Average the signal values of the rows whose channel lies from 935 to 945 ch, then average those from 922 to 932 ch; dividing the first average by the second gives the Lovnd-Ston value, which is 1.00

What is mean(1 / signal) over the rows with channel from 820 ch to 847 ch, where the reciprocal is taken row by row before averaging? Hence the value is 0.0175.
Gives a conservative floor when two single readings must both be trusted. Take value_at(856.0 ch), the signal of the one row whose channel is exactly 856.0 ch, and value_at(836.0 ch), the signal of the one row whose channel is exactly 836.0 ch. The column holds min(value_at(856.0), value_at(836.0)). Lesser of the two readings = 55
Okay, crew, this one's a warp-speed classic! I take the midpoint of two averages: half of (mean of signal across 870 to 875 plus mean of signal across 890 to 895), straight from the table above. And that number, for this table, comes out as 56.0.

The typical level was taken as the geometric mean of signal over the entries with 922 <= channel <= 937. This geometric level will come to 48.4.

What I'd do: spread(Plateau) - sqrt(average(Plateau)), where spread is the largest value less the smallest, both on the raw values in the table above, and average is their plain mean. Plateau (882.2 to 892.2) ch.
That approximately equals -3.2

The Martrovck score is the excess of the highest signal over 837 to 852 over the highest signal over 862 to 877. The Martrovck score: -1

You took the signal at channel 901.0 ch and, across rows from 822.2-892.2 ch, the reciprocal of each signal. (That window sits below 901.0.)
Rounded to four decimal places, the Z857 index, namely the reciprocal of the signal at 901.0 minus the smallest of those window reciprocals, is 0.0011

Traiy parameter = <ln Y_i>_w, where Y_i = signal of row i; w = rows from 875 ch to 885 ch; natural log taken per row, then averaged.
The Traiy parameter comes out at 4.07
